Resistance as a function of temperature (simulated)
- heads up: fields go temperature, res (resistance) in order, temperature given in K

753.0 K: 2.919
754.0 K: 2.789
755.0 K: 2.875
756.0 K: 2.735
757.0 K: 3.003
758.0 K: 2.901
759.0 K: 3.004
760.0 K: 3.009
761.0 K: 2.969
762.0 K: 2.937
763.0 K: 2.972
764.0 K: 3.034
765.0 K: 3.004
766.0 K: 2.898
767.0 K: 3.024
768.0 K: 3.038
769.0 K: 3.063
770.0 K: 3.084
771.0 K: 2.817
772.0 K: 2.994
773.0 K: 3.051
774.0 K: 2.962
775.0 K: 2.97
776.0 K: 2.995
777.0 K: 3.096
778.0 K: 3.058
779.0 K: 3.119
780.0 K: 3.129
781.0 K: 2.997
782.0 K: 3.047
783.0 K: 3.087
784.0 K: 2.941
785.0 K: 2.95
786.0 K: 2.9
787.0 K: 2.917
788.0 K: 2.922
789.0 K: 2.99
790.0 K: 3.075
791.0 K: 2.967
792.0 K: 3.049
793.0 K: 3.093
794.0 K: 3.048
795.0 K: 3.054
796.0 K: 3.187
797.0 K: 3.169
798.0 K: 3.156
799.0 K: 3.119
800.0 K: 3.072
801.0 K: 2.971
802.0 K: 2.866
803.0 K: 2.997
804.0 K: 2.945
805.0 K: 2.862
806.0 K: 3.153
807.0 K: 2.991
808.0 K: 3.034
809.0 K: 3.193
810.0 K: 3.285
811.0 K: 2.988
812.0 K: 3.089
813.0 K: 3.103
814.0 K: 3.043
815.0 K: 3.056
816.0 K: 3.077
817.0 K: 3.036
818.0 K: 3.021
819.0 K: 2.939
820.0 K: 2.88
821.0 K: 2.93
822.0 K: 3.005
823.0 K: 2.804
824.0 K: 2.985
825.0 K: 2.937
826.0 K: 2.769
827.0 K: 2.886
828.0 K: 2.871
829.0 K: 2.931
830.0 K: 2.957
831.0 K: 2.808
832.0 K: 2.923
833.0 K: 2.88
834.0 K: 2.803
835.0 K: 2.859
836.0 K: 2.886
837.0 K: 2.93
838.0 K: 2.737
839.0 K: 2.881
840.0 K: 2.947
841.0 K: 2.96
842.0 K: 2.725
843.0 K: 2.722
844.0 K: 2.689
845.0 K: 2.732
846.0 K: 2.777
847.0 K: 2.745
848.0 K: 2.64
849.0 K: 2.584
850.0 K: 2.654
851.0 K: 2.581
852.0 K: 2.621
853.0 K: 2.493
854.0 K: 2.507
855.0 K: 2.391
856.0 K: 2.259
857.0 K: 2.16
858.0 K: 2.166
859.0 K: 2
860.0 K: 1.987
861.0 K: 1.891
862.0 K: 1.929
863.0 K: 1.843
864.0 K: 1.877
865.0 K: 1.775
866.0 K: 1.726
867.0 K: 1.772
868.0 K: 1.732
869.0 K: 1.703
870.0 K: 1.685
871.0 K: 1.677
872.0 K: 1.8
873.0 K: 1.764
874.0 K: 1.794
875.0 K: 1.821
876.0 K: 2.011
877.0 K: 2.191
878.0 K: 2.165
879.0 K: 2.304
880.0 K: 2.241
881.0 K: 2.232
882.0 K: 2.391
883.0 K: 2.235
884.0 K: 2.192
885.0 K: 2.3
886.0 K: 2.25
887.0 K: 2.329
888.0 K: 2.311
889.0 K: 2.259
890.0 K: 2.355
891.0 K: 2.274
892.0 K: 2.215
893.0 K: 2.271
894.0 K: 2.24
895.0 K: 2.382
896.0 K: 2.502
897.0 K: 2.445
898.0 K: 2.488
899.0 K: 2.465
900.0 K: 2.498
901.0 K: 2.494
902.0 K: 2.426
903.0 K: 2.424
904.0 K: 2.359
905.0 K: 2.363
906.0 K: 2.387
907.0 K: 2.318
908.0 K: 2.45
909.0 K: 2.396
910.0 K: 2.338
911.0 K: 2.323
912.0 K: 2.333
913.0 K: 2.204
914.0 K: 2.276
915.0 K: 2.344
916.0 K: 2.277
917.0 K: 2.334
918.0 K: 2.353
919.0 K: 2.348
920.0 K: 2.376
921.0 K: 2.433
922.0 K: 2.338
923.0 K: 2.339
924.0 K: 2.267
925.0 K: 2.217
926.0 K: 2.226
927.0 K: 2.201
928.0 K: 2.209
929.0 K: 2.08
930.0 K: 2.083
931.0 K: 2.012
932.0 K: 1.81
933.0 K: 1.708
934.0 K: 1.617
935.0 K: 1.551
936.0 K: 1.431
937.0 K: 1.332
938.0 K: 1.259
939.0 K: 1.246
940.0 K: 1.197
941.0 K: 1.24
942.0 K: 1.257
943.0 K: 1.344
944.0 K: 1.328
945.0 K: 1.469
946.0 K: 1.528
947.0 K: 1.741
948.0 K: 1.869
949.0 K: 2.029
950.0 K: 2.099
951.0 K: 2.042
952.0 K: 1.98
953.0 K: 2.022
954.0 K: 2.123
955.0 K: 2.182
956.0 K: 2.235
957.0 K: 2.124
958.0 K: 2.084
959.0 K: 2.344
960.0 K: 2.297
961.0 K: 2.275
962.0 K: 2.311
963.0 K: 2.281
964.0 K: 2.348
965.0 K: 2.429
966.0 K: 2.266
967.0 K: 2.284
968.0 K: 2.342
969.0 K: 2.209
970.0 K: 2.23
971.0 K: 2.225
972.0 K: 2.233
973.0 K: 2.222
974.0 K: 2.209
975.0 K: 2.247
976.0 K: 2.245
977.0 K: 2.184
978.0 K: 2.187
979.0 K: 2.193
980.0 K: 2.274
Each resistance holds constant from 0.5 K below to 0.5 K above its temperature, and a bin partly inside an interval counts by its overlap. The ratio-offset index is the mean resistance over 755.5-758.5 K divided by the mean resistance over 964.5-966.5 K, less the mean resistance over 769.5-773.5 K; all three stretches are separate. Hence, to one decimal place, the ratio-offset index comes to -1.8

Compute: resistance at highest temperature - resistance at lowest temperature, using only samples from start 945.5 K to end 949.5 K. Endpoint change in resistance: 0.50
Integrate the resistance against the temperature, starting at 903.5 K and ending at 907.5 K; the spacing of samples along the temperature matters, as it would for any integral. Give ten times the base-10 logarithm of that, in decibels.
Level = 9.7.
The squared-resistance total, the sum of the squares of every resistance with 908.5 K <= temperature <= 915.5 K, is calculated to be 38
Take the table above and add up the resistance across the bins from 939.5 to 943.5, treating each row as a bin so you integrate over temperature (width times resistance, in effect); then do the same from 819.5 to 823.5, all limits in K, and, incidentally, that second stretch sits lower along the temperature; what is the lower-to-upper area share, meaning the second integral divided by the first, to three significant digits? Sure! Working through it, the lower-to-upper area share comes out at 2.31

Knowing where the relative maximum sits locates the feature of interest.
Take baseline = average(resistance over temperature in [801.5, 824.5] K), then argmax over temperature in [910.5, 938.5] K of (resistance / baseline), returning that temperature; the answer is 921.0 K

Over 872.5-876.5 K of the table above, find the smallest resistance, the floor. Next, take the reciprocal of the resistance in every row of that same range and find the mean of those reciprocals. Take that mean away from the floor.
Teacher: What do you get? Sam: 1.2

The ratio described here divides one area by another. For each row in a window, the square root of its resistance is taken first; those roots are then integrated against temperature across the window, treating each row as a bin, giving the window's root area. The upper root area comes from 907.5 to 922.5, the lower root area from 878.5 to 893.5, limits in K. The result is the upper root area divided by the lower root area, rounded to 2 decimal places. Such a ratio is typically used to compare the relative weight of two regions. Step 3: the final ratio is 1.01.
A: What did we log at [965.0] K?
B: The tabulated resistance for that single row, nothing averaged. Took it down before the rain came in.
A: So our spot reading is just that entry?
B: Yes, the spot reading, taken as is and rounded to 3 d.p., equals 2.429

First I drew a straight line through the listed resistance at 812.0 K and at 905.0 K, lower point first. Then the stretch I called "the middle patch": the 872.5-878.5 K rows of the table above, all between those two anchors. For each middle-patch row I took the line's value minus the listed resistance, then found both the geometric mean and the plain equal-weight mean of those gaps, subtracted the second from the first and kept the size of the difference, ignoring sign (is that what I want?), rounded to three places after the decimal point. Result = 0.030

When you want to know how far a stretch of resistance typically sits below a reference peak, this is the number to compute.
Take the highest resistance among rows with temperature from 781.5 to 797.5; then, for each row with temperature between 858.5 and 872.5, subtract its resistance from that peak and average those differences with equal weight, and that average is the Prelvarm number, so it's 1.4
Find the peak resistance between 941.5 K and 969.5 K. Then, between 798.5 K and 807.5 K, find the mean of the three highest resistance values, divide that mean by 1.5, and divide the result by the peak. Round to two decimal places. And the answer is 0.85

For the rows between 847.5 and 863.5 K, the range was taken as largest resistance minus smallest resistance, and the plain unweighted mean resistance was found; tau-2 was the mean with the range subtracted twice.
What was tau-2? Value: 0.67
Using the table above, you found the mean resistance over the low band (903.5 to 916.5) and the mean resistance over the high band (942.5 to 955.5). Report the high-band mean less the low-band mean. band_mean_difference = -0.5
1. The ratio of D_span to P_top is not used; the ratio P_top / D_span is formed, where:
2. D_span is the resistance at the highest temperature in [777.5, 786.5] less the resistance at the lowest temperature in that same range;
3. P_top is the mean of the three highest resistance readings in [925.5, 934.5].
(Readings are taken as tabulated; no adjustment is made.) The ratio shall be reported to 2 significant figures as -14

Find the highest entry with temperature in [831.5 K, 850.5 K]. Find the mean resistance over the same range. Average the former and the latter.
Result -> 2.9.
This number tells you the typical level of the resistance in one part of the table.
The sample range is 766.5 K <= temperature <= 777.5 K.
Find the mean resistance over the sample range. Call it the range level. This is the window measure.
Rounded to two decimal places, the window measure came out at 3.01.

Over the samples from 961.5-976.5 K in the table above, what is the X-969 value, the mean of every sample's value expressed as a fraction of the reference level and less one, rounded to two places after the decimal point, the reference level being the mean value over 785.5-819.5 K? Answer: -0.25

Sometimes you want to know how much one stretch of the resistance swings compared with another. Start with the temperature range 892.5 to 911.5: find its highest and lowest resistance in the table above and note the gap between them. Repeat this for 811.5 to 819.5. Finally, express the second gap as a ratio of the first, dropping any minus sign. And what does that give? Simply 0.63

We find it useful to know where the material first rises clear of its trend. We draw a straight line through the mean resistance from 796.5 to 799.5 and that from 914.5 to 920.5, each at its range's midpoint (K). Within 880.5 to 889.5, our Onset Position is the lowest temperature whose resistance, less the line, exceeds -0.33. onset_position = 882.0 K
